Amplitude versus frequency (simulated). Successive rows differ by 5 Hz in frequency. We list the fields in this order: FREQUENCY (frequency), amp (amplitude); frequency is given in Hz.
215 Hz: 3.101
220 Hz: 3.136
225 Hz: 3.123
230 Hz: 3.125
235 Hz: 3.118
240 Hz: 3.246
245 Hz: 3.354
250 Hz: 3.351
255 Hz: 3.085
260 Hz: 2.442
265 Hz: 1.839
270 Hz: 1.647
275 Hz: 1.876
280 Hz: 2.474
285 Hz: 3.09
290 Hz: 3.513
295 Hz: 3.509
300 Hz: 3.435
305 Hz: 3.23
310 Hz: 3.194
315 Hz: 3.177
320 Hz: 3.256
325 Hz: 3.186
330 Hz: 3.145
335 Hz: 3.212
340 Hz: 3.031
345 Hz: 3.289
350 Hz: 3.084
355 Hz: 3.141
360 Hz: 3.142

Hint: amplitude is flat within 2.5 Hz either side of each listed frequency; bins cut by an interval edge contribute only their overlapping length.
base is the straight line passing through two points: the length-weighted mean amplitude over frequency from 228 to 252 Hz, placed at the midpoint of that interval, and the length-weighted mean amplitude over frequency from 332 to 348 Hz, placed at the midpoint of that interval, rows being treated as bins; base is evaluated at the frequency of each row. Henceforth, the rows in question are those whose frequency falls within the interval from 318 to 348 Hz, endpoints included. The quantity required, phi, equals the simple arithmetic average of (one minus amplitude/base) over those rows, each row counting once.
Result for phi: 0.00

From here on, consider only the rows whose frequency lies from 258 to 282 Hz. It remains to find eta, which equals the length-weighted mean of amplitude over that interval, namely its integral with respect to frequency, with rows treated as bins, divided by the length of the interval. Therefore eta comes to 2.04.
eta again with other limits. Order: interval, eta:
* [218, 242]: 3.15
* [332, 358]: 3.15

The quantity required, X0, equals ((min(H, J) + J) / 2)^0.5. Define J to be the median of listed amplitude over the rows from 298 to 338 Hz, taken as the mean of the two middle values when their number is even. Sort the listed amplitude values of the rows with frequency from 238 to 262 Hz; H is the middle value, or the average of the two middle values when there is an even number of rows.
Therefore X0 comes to 1.79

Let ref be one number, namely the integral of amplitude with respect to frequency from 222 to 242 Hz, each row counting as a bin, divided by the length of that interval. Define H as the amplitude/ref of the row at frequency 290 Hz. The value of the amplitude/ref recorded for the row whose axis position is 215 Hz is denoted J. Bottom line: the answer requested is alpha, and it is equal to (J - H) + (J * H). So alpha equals 0.97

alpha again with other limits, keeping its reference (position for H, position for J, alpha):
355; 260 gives 0.55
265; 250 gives 1.10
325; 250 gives 1.13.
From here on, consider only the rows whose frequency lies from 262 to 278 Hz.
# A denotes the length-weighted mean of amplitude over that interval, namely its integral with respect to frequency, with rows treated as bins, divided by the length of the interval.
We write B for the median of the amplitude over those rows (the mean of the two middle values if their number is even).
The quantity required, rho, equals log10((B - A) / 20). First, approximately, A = 1.83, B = 1.8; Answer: -3.3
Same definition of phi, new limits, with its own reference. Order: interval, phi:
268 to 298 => 0.16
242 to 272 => 0.19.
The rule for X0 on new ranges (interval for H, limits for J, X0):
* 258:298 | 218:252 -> 1.67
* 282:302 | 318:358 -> 1.78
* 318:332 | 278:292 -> 1.76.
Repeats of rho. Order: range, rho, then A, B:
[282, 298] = -2.1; 3.34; 3.5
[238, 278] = -2.1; 2.60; 2.8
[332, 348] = -2.7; 3.17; 3.2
